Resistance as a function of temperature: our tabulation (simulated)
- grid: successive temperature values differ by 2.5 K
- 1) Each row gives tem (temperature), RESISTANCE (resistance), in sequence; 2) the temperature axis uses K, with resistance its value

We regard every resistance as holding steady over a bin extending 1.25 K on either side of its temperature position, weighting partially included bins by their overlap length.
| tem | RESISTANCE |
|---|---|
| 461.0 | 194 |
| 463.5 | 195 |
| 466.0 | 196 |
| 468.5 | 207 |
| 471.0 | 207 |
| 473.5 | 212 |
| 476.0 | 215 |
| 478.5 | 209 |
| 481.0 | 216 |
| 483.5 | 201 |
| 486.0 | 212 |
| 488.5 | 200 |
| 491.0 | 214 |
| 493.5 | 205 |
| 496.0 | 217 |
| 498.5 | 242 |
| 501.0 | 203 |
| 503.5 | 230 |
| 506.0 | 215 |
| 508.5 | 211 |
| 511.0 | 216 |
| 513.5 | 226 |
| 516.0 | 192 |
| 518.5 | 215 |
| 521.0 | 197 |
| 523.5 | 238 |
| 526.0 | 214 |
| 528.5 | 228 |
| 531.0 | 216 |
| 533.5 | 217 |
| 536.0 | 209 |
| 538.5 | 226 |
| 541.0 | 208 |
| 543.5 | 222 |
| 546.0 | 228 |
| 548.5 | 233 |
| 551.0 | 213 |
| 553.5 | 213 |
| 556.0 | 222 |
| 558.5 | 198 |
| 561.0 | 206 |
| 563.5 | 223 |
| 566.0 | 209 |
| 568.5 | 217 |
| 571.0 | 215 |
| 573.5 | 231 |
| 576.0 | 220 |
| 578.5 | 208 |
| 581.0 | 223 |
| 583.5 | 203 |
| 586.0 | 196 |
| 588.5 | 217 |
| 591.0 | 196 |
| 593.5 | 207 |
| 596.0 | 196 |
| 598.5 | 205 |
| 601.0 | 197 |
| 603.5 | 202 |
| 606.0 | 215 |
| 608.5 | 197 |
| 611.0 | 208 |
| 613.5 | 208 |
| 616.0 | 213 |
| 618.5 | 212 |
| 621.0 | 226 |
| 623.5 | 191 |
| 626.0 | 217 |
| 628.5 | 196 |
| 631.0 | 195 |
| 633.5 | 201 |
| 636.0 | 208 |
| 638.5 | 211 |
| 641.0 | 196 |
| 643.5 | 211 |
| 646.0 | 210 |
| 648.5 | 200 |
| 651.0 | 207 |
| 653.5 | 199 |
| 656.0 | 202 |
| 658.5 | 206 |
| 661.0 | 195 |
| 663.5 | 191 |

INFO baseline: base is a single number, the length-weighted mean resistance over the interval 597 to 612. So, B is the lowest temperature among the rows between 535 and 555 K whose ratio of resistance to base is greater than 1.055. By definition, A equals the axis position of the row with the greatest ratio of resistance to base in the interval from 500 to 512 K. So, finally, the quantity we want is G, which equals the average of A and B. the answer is 521.0 K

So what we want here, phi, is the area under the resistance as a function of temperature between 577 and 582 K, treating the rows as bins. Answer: 1077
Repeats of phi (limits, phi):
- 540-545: 1080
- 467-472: 1032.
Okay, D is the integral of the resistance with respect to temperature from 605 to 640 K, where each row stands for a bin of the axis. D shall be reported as 7240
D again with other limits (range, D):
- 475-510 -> 7475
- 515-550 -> 7613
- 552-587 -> 7464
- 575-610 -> 7202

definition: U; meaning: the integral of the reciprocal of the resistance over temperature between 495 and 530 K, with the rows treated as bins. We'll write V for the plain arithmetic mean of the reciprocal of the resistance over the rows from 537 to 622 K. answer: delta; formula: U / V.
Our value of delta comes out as 34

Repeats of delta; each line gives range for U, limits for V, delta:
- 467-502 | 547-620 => 35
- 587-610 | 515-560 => 24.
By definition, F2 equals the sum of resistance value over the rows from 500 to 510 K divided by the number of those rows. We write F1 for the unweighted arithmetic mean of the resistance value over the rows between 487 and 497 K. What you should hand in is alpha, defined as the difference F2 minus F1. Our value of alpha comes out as 6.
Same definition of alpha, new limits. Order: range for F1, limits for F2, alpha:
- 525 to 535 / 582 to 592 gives -16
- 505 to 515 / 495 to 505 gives 6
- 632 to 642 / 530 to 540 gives 13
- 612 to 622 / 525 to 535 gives 4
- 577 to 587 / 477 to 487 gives 2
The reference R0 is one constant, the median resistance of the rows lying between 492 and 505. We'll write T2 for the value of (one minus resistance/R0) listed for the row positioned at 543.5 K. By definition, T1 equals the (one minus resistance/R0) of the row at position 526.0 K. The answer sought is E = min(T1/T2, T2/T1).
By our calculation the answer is -1.7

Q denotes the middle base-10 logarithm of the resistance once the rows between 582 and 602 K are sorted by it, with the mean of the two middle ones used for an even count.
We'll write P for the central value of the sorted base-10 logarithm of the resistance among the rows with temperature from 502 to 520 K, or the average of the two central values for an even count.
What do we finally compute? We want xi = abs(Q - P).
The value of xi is 0.031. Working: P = 2.33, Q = 2.301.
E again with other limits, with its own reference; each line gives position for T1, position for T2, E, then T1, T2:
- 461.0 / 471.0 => 0.4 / 0.11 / 0.05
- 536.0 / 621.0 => -1.1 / 0.04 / -0.04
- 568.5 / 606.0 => 0.0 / 0.00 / 0.01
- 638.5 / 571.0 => 0.3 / 0.03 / 0.01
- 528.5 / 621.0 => 0.8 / -0.05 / -0.04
